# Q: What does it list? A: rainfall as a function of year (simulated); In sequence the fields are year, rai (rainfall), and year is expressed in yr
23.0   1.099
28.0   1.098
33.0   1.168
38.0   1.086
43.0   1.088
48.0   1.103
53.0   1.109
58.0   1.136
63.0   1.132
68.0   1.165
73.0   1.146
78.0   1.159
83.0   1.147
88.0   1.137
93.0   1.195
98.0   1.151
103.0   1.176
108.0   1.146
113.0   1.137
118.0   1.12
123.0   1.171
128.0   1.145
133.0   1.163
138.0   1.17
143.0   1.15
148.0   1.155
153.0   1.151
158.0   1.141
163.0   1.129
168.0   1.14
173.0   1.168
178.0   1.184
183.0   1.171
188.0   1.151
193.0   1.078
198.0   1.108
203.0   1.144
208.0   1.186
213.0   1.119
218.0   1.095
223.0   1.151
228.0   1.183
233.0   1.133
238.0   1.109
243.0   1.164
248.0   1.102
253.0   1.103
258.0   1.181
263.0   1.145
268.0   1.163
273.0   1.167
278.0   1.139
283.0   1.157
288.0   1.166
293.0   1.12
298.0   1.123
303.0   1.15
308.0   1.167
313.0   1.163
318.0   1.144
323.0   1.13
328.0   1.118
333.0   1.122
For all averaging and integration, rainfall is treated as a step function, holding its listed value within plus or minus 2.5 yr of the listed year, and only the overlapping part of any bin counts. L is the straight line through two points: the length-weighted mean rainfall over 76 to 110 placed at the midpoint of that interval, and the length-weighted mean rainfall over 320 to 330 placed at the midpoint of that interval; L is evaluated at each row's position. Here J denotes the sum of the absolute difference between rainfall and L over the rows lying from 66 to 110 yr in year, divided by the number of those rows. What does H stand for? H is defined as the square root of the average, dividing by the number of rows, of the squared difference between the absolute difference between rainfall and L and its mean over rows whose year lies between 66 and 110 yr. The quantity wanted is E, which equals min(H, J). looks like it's 0.010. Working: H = 0.010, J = 0.014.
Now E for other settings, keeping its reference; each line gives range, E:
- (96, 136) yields 0.009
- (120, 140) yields 0.004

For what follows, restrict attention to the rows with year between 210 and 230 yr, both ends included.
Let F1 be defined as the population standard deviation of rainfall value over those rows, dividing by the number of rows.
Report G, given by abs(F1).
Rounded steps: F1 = 0.033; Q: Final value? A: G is 0.033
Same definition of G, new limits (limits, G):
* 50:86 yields 0.017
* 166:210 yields 0.034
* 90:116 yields 0.021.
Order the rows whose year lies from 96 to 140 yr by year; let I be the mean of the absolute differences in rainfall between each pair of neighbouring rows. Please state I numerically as 0.023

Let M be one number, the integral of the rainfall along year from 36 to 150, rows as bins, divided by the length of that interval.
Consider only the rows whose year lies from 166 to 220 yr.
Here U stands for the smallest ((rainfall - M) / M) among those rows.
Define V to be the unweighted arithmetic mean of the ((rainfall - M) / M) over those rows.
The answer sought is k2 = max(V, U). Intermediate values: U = -0.057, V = -0.002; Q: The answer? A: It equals -0.002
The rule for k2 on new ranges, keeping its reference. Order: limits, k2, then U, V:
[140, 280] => 0.000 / -0.057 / 0.000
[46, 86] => -0.005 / -0.035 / -0.005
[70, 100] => 0.011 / -0.005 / 0.011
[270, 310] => 0.005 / -0.020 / 0.005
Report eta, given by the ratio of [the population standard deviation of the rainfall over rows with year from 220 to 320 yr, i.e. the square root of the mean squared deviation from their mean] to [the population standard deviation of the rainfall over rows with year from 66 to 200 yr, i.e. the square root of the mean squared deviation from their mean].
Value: 1.02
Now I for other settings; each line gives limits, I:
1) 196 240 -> 0.041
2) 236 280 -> 0.035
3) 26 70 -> 0.030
